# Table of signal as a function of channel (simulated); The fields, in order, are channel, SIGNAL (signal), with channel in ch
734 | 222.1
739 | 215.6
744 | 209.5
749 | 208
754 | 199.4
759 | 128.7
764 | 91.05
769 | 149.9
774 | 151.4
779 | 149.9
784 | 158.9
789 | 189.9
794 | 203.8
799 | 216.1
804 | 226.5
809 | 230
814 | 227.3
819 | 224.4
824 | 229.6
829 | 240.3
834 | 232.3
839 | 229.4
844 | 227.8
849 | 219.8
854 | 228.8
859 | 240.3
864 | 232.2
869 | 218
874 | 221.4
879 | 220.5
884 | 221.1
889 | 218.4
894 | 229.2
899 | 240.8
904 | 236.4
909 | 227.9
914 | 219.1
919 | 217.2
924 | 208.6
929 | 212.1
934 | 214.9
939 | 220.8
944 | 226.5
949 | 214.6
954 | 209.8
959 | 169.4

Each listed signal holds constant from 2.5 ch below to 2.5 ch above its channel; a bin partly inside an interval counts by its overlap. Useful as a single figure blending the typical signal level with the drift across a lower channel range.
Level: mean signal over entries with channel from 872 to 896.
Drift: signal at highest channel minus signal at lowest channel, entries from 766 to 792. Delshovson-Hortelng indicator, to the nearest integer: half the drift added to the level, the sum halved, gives 121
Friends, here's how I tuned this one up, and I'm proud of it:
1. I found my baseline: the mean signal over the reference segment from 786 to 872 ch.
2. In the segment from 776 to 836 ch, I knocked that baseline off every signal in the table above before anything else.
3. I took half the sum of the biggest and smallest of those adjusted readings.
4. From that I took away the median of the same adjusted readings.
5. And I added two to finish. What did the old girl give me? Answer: -28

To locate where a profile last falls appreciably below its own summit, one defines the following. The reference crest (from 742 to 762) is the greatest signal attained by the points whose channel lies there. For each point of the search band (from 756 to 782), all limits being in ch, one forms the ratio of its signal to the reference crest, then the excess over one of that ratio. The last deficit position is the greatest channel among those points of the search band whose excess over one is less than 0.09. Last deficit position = 779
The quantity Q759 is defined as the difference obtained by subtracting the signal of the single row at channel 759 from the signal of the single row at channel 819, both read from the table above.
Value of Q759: 96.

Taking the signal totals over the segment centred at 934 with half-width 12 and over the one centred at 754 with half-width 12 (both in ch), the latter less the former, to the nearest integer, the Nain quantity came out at -246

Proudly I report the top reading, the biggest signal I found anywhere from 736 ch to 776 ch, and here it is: 215.6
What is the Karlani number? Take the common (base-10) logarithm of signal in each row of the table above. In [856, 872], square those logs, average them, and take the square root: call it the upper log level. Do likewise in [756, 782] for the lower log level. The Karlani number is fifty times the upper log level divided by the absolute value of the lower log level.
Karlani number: 56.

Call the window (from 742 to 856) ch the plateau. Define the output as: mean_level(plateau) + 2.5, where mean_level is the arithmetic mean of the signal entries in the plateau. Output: 201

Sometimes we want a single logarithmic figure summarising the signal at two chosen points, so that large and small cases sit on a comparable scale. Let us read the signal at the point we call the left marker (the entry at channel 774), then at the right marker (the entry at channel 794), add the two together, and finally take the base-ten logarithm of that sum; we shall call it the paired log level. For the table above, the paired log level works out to 2.55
